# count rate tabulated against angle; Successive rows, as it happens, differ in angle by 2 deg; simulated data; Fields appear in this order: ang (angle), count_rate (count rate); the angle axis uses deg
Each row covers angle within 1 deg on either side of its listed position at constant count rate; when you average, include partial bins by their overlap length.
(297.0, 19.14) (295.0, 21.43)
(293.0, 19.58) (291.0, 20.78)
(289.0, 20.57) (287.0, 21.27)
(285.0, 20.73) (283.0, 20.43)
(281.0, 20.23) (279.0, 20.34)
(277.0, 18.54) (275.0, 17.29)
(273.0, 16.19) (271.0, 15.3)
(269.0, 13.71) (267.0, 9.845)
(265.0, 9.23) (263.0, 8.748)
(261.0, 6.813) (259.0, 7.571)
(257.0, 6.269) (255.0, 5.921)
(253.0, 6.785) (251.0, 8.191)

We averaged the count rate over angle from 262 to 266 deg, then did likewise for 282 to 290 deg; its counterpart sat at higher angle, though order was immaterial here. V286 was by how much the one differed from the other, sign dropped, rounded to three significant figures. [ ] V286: 11.8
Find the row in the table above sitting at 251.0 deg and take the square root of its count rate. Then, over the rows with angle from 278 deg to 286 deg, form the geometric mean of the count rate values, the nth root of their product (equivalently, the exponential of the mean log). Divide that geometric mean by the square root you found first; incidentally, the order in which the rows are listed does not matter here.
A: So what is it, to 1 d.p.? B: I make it 7.1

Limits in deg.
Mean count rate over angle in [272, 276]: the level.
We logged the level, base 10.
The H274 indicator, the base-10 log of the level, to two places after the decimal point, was 1.22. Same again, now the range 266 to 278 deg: 1.18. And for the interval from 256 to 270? 0.95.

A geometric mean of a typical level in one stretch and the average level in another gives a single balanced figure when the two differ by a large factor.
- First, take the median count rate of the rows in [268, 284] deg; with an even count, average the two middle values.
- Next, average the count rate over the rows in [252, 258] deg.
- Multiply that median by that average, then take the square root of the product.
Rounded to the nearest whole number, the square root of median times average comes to 11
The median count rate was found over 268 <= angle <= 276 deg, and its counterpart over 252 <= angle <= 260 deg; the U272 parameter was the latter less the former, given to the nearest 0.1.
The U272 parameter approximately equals -9.2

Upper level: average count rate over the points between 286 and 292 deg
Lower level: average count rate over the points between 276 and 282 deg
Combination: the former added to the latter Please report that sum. 41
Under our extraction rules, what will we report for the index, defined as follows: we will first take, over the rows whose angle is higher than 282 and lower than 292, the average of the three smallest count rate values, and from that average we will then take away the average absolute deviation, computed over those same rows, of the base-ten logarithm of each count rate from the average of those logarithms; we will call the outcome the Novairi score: 21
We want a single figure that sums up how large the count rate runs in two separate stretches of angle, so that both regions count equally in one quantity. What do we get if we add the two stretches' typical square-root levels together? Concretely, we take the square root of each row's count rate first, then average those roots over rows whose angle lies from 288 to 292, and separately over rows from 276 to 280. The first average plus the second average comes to 9.0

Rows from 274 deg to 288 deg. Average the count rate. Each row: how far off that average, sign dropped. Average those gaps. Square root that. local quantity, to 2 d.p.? 1.05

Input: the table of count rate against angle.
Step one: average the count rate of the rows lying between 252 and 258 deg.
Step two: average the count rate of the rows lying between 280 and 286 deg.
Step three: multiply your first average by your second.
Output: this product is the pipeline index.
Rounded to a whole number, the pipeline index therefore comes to 129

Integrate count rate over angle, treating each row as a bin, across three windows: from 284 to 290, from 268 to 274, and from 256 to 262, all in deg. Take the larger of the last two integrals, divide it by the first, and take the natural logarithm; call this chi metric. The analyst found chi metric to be -0.33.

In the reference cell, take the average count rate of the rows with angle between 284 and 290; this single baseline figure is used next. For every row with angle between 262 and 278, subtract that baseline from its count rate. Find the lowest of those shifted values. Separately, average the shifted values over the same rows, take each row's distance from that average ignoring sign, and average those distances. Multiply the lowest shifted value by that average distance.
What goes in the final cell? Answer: -39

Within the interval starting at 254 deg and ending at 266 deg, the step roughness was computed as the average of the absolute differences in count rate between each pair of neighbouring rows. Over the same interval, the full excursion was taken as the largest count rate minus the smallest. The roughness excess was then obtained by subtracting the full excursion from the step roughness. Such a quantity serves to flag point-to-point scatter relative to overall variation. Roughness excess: -2.3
